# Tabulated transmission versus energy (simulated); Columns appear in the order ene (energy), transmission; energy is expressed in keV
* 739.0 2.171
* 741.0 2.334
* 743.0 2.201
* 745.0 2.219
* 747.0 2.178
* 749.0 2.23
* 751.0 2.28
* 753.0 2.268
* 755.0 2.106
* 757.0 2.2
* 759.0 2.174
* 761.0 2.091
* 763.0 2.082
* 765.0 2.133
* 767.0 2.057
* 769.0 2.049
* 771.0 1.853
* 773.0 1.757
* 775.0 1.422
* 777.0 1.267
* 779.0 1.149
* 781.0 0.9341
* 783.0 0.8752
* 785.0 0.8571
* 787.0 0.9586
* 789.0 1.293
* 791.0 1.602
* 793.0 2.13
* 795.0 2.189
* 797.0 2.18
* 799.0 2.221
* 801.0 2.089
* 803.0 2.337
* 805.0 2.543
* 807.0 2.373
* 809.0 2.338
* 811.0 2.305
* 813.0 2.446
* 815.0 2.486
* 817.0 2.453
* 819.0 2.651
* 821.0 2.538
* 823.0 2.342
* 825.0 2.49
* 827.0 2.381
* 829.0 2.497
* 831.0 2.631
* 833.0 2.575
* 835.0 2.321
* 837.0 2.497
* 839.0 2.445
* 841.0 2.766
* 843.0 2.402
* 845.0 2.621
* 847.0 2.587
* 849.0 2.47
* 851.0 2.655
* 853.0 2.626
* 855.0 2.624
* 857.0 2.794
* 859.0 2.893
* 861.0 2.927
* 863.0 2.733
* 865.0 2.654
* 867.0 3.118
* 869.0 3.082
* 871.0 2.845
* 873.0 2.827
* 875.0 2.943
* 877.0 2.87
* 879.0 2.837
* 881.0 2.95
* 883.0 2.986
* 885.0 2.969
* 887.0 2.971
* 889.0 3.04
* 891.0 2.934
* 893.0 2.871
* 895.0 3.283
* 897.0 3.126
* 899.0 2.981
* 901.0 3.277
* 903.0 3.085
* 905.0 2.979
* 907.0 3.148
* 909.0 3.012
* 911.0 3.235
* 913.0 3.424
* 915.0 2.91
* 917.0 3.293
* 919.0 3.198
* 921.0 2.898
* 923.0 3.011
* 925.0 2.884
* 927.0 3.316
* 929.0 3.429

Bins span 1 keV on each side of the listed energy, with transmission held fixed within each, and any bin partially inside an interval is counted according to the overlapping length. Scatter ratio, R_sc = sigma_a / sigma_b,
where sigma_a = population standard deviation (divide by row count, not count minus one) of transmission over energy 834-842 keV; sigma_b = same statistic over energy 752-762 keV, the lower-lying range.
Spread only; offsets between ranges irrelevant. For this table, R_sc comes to 2.5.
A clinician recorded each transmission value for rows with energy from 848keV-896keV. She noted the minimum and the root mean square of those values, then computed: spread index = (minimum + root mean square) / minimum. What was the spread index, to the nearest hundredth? 2.16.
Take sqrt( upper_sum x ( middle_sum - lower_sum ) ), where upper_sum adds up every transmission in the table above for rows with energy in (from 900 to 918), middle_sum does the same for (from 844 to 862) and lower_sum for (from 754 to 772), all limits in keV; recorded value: 12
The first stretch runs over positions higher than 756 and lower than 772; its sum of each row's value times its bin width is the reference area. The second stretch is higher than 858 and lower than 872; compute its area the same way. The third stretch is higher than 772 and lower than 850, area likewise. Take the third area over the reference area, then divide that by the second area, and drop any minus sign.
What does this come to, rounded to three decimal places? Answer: 0.122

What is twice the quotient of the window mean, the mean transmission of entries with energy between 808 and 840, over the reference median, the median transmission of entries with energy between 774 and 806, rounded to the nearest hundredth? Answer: 3.26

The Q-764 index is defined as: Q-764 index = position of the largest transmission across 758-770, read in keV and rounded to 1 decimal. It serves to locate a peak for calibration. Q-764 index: 759.0 keV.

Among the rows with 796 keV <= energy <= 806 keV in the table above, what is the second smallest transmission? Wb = 2.18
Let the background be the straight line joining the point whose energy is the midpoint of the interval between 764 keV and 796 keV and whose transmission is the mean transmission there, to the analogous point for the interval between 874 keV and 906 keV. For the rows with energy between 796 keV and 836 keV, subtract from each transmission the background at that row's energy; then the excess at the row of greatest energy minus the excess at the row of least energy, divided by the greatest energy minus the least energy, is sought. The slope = -0.010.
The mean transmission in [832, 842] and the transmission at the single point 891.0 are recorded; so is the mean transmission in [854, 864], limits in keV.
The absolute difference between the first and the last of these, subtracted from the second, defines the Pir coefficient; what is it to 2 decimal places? 2.66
